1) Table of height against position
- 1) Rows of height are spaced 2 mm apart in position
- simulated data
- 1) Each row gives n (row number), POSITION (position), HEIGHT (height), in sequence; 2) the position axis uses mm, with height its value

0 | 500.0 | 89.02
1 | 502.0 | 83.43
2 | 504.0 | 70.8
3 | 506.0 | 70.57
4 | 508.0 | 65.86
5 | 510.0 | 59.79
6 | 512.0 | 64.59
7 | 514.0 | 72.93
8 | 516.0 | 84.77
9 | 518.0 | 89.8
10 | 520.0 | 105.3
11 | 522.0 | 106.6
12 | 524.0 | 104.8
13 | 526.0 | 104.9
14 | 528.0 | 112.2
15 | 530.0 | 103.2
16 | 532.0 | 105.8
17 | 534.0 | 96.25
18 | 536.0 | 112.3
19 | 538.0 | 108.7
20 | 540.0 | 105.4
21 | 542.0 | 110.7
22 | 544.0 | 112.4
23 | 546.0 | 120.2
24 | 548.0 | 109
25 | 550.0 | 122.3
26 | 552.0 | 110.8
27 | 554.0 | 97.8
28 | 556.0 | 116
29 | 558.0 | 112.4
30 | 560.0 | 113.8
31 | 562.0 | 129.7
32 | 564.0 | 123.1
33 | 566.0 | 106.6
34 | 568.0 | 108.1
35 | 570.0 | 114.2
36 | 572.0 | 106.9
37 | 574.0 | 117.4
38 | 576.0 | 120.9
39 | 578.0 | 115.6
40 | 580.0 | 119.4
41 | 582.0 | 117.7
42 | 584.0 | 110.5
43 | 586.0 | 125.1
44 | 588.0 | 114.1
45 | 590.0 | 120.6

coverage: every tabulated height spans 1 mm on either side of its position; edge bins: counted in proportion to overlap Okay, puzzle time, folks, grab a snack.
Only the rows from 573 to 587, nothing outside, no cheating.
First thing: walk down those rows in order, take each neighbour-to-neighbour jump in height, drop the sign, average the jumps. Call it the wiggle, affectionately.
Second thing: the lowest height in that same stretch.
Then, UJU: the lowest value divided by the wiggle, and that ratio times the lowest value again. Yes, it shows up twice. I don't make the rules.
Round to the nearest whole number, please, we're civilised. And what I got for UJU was 2029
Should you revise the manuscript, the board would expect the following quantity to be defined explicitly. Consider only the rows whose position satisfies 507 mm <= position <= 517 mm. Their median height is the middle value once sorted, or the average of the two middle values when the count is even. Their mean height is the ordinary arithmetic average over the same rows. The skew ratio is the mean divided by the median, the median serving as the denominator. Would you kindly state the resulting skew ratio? 1.06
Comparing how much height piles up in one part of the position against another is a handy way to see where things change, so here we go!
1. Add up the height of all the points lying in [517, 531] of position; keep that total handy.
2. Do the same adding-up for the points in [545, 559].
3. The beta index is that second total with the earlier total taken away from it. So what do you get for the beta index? 62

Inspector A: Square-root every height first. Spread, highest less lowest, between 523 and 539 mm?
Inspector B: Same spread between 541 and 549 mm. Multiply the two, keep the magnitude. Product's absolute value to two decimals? 0.41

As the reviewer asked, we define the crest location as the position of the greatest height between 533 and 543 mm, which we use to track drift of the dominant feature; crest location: 536.0 mm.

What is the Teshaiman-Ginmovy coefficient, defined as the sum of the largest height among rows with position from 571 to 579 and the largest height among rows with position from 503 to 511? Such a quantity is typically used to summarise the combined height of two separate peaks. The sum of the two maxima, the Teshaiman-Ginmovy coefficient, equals 192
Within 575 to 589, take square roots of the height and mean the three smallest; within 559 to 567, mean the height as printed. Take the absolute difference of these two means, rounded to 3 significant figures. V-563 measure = 108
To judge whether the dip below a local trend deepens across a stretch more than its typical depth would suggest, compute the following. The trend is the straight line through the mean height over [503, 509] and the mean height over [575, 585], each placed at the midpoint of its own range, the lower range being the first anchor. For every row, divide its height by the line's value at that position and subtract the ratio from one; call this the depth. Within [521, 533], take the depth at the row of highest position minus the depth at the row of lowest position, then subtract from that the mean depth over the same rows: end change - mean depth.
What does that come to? 0.40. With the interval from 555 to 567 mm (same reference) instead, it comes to 0.27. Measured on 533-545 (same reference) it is 0.09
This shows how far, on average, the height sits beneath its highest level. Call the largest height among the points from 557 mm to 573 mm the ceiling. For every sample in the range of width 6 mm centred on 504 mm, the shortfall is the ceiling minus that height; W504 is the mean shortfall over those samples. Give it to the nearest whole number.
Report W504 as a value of 55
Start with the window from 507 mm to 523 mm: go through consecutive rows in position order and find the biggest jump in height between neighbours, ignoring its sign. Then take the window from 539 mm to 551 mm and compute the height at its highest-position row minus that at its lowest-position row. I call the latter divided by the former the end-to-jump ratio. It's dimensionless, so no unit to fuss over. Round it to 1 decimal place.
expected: 1.1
